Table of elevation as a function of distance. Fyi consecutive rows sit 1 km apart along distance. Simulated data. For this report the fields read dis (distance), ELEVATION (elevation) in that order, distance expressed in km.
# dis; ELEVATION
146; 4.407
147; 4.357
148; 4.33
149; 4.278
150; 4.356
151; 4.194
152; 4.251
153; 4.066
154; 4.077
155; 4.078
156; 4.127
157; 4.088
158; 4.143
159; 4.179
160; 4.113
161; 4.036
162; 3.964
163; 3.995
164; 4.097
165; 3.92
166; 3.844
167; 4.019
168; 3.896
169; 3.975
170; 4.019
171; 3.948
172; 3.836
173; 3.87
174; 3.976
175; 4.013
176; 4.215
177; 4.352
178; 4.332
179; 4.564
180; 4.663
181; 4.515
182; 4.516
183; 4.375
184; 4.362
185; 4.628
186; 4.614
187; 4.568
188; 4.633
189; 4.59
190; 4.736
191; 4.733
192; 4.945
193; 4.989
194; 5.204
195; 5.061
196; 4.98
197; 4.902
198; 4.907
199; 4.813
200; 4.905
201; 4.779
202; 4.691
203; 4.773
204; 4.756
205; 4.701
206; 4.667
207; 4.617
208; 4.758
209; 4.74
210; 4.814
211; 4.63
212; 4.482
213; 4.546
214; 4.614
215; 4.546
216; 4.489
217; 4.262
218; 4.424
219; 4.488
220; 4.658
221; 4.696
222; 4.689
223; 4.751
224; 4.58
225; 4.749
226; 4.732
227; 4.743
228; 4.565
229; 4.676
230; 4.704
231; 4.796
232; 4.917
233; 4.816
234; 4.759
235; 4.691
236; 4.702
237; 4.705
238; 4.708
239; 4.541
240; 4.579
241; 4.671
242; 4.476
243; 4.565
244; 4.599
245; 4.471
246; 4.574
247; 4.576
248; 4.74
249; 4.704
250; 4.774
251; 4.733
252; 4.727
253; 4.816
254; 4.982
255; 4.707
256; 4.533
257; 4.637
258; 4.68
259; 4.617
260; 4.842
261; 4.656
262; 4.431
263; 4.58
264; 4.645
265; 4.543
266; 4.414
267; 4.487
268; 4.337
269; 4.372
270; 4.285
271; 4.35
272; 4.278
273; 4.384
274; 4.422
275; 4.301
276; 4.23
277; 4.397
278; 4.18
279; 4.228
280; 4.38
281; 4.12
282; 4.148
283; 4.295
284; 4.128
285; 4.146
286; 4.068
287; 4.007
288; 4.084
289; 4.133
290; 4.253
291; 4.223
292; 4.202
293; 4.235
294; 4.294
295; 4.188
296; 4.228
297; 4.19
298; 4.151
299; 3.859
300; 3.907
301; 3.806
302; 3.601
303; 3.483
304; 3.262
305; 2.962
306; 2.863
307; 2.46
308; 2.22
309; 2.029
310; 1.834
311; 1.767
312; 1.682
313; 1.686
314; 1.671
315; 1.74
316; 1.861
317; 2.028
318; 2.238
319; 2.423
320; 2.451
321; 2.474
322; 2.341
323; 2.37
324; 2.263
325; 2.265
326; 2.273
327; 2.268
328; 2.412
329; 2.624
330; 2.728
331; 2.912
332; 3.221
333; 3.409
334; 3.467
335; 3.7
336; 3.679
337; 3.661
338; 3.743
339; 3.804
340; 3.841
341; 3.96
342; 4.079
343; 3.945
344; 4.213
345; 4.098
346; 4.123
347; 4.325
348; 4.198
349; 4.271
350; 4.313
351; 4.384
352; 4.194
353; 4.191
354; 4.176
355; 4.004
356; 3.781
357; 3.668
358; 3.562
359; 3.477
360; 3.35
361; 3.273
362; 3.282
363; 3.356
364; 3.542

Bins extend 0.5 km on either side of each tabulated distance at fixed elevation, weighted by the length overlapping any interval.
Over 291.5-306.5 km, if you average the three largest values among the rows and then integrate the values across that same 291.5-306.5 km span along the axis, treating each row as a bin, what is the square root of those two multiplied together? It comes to 15.6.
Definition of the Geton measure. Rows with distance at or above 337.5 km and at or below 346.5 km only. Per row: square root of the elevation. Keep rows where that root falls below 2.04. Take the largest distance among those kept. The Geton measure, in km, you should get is 346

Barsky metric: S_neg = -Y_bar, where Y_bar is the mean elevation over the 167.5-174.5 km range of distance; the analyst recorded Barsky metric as -3.93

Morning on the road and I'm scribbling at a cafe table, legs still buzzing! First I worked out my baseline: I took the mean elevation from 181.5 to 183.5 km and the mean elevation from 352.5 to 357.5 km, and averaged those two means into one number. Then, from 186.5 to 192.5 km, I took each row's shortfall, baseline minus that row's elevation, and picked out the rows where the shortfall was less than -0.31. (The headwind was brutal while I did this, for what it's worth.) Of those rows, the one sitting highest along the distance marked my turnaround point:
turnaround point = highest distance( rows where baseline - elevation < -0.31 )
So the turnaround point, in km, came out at 192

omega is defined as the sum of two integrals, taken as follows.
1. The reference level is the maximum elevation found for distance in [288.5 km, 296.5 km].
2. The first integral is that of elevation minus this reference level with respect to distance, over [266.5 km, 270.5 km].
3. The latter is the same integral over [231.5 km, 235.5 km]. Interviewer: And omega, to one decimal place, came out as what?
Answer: 2.3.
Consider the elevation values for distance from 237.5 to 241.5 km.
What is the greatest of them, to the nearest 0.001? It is 4.708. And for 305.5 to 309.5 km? 2.863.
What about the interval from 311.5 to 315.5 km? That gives 1.740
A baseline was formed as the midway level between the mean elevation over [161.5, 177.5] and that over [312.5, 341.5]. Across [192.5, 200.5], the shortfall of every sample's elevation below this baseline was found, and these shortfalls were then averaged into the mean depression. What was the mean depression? -1.60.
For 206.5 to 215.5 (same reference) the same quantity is -1.27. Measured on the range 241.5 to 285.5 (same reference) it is -1.12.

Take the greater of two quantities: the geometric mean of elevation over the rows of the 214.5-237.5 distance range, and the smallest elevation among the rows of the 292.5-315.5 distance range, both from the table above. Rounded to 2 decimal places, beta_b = 4.66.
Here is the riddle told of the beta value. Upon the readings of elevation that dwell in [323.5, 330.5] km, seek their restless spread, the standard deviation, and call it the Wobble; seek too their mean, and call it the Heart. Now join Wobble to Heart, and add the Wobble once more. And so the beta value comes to 2.8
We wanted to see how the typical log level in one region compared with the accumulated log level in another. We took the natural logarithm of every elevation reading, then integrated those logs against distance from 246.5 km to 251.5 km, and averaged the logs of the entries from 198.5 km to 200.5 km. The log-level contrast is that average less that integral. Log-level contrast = -6.2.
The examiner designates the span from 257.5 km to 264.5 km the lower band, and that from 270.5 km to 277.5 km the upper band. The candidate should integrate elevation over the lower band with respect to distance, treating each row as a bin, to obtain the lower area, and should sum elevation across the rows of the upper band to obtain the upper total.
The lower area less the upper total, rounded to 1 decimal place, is 2.1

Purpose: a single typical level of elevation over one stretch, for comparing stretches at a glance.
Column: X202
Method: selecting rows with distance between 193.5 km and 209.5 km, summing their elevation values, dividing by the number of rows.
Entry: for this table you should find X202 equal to 4.8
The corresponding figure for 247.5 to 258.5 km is 4.7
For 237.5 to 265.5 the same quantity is 4.6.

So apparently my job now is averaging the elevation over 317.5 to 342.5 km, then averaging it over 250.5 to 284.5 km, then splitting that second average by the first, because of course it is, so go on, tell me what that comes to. 1.5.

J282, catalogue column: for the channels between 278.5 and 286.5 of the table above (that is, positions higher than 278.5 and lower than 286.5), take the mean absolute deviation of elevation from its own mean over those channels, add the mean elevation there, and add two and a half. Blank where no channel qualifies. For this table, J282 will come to 6.77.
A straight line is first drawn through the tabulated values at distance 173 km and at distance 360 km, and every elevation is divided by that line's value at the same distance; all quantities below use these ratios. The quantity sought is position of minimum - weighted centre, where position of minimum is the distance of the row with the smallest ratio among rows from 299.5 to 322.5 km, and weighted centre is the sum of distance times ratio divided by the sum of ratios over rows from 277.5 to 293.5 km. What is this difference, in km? 28.5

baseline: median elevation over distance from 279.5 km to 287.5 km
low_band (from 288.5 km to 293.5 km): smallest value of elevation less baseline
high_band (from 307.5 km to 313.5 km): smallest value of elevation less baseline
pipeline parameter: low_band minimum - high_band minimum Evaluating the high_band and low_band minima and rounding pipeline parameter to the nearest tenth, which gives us 2.5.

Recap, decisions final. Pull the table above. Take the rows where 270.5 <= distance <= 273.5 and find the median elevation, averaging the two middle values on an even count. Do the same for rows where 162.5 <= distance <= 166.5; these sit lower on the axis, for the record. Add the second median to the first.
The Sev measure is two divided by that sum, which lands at 0.241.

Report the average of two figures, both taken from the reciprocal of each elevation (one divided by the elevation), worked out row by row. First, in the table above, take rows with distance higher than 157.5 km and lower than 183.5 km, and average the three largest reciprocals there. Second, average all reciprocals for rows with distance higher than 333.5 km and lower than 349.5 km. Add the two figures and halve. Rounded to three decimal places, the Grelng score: 0.257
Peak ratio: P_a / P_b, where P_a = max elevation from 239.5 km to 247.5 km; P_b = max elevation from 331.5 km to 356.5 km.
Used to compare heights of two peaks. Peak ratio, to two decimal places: 1.07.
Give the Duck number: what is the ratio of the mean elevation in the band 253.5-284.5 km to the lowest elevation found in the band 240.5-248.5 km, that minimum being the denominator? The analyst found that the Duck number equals 0.99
